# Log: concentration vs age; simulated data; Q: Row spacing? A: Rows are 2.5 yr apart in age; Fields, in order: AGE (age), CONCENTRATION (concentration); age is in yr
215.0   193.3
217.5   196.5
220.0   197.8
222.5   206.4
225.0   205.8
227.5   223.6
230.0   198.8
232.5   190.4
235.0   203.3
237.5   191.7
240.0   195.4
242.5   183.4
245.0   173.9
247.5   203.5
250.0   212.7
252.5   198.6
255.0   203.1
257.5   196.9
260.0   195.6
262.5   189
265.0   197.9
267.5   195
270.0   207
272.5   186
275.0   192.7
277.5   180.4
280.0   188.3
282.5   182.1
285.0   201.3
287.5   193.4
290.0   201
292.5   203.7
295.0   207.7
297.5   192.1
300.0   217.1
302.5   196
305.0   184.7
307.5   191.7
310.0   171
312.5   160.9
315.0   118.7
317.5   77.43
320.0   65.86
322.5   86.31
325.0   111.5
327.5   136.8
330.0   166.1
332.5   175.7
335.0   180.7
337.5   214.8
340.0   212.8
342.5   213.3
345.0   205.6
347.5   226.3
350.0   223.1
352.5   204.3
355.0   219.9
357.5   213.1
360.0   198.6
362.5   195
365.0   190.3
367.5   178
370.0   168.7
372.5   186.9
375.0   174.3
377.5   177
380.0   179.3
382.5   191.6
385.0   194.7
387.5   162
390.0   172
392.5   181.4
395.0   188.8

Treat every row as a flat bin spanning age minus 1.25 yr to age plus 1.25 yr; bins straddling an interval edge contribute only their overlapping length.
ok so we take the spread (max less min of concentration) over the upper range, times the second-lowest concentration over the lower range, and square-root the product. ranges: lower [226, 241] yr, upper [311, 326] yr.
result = 135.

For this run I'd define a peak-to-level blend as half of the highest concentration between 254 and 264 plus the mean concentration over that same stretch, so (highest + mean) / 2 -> 200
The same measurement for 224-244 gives 211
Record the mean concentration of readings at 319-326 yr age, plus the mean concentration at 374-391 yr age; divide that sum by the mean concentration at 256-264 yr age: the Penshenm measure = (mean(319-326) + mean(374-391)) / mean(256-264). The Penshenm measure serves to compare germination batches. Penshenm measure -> 1.4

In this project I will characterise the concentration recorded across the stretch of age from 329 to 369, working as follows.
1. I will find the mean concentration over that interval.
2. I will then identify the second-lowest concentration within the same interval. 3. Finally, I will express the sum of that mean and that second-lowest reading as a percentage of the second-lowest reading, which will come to 214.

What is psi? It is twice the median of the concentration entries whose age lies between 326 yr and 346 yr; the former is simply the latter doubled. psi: 386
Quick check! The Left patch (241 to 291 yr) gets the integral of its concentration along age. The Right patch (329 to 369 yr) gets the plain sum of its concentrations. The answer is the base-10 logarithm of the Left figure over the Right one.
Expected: 0.5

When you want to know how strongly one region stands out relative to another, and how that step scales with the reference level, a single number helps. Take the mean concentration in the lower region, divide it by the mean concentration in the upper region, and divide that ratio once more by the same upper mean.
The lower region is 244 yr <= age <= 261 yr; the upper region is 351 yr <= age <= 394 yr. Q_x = 0.0056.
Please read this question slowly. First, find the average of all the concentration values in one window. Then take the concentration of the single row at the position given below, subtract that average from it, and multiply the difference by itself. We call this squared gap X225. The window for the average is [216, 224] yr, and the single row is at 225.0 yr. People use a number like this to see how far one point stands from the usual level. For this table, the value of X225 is 31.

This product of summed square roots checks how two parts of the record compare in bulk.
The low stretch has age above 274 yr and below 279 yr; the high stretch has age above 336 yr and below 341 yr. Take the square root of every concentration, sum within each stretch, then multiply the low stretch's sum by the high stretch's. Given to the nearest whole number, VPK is 799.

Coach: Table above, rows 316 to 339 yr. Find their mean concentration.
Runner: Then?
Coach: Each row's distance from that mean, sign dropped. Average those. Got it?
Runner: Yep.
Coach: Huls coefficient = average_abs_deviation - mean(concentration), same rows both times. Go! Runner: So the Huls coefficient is -91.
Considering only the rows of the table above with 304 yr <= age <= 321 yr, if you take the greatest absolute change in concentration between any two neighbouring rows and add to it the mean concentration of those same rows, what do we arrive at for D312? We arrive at 181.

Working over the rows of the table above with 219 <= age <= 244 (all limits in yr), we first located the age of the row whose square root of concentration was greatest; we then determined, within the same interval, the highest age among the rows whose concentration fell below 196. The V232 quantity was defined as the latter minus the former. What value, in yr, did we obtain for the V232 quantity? 15.0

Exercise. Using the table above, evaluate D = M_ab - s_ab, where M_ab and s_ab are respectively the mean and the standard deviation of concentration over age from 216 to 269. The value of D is 188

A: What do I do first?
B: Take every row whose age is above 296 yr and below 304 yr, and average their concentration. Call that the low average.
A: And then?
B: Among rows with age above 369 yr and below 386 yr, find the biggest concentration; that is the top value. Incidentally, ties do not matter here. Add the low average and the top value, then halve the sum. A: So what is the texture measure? 198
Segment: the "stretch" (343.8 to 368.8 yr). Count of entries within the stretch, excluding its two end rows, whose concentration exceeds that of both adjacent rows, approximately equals 2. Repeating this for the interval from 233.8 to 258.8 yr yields 3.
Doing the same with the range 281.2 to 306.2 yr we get 3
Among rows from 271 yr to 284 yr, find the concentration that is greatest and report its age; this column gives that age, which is 275.0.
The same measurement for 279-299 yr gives 295.0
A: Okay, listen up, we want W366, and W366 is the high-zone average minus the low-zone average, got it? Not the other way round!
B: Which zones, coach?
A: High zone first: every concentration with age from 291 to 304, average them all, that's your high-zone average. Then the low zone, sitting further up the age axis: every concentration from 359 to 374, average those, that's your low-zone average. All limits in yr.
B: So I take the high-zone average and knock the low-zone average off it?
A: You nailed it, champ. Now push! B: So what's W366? 17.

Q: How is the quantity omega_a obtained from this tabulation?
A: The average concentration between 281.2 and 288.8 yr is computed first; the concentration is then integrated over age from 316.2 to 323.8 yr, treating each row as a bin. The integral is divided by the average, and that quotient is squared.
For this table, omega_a 9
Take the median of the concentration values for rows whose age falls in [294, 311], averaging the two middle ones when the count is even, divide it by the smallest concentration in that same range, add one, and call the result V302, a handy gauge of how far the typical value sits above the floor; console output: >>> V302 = 2.12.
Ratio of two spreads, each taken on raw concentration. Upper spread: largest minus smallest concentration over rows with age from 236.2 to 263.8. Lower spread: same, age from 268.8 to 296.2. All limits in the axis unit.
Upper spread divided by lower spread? 1.4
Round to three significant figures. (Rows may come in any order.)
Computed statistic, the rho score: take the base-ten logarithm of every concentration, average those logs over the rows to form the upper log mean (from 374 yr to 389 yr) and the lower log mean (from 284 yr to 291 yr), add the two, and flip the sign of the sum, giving -4.55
